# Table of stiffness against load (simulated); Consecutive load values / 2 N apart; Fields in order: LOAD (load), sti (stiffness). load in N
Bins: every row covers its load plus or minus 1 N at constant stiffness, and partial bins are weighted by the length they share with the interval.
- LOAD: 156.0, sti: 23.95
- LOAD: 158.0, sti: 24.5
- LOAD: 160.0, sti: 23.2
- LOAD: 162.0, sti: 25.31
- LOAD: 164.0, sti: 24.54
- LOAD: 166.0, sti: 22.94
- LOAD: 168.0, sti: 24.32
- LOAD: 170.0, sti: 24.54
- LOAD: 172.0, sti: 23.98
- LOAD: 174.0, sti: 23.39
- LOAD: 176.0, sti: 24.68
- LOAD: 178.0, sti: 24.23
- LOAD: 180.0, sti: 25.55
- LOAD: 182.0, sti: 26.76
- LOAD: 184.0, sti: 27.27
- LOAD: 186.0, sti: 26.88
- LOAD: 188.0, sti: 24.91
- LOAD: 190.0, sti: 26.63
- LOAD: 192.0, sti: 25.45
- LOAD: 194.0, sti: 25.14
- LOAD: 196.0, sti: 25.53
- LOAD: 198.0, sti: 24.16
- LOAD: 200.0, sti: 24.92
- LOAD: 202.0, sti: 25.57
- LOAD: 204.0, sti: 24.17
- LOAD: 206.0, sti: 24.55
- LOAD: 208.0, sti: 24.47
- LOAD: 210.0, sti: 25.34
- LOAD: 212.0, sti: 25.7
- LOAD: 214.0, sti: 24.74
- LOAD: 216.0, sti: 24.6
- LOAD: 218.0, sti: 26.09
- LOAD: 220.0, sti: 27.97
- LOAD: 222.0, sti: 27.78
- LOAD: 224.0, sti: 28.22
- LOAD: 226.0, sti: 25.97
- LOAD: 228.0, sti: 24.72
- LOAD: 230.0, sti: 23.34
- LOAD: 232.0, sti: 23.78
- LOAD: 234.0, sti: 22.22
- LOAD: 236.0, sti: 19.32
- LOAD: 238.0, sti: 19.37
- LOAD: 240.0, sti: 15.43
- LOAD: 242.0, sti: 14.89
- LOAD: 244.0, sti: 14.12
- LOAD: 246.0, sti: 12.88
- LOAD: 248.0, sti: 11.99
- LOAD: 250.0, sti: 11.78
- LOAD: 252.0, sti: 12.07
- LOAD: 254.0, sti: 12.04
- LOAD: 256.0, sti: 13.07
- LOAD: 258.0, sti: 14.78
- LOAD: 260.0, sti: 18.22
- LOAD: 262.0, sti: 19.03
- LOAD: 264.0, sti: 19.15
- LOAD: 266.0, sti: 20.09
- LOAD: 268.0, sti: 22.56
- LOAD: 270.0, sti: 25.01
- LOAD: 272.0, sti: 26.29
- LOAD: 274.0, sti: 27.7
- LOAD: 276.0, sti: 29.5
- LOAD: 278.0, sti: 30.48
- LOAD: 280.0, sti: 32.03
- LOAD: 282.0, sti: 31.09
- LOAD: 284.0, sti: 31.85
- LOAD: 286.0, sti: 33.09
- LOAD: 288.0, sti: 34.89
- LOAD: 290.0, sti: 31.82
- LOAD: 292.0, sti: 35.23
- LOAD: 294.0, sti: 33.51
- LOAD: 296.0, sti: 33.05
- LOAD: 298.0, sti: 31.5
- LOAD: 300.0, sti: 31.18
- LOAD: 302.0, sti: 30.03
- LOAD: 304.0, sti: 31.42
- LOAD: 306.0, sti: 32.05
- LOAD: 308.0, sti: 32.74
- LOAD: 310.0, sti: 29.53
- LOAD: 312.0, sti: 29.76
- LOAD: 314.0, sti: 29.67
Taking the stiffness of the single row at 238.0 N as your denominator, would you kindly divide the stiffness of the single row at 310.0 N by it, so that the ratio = 1.5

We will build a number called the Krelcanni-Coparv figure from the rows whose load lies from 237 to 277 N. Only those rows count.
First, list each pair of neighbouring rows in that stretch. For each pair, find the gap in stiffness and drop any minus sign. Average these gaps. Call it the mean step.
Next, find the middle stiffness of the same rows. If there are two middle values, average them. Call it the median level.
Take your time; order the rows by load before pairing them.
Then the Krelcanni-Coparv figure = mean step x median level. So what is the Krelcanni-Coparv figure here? 22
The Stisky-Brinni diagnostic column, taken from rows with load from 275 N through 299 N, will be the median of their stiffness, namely 32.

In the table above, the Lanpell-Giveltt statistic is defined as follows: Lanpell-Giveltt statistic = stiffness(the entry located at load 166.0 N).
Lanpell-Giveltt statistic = 22.94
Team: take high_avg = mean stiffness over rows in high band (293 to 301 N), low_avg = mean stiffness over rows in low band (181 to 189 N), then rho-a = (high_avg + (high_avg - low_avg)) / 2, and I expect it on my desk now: 19.1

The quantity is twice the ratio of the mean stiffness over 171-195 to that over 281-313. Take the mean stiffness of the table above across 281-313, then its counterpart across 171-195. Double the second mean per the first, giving 1.6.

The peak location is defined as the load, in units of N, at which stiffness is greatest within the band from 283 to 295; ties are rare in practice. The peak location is 292.0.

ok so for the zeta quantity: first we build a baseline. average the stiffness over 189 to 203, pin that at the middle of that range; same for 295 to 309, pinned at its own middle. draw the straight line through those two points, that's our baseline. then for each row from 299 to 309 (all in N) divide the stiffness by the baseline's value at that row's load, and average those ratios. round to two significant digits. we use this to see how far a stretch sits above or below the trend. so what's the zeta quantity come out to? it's 0.99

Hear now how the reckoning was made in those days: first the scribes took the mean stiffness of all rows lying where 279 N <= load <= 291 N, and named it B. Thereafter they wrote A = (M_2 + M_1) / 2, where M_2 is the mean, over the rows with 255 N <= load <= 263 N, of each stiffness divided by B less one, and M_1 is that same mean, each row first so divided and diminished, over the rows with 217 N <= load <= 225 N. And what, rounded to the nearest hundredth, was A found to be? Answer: -0.33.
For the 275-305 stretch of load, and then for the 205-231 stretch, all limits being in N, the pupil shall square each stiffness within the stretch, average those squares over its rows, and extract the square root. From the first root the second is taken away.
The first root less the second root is 6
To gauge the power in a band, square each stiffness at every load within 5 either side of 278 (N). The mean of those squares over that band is 912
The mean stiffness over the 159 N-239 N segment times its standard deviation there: 46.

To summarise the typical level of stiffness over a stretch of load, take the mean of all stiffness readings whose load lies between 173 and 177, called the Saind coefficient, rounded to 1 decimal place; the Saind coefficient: 24.0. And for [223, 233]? 25.2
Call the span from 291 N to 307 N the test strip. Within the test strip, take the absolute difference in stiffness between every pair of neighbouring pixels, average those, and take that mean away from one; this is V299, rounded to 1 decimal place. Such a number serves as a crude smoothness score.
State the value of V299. 0.0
